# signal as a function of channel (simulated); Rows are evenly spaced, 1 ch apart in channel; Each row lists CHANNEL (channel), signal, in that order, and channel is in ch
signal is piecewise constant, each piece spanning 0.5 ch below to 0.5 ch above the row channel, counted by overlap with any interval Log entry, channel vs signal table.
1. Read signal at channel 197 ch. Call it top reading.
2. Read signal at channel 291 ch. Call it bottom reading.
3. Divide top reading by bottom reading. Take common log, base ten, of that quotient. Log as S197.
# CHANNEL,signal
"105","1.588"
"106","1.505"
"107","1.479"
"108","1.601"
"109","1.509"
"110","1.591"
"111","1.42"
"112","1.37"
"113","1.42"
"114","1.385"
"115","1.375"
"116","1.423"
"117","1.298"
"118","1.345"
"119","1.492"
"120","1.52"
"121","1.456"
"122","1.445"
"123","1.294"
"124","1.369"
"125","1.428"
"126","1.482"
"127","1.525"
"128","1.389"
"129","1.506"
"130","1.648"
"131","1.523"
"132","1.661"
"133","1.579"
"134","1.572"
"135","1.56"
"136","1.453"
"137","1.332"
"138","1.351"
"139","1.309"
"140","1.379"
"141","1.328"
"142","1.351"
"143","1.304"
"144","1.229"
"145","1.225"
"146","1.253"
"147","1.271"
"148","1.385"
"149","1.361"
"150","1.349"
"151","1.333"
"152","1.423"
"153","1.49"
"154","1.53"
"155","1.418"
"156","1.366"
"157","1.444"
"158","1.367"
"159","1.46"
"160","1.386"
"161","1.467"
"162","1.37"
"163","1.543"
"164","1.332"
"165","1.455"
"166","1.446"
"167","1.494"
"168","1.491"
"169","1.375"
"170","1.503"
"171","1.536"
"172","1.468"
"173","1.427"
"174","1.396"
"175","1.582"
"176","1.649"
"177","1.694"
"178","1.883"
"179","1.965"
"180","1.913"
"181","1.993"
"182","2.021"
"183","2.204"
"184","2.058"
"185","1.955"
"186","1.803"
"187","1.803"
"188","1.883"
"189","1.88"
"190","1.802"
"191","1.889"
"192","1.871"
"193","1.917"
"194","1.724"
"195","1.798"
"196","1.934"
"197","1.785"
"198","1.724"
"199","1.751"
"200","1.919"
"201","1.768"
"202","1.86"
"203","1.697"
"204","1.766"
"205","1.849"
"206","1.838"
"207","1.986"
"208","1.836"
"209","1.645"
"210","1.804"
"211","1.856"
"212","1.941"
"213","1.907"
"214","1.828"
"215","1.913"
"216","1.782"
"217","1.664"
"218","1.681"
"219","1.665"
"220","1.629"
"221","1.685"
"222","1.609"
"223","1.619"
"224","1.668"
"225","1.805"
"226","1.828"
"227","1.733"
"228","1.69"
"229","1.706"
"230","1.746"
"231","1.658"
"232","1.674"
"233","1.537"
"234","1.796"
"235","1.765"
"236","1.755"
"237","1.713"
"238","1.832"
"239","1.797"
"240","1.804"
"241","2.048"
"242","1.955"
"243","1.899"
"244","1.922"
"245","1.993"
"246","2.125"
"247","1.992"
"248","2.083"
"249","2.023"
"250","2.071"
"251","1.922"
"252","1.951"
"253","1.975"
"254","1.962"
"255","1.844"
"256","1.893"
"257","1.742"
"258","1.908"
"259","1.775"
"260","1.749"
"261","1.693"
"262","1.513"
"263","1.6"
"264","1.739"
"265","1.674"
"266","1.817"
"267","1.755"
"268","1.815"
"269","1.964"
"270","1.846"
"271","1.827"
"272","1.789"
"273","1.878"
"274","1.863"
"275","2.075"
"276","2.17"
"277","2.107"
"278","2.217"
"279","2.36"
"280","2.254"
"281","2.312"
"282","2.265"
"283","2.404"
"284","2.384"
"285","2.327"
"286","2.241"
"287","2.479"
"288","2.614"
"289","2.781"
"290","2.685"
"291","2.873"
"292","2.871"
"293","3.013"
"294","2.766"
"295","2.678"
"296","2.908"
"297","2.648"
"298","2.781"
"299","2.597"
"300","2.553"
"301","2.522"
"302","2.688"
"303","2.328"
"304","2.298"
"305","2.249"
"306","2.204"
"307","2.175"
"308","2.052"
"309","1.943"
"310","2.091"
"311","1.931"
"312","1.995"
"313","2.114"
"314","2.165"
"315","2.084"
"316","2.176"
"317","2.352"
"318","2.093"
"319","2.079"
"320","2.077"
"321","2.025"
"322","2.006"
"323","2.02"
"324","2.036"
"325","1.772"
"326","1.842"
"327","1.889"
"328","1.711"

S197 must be -0.21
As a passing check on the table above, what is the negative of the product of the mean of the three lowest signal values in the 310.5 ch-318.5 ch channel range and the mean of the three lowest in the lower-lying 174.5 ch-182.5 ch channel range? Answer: -3.3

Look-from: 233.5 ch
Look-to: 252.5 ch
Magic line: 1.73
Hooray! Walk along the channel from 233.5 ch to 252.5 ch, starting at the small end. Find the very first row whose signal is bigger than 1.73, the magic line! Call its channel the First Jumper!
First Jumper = 234 ch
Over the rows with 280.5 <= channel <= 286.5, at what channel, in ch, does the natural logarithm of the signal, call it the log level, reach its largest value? 283 ch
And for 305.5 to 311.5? 306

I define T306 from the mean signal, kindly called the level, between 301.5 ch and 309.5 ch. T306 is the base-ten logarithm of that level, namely 0.35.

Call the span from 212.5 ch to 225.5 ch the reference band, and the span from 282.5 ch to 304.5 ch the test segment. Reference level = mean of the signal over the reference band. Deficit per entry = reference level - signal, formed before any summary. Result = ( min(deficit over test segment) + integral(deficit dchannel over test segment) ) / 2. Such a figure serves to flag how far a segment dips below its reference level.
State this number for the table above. -10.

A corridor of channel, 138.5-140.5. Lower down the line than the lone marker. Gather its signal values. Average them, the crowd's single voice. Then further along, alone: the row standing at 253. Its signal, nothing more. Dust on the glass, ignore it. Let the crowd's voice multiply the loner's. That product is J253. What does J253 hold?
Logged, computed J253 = 2.65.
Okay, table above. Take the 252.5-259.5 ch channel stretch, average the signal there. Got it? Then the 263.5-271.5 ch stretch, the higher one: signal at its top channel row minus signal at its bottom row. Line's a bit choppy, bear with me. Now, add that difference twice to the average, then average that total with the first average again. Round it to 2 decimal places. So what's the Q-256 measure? 1.96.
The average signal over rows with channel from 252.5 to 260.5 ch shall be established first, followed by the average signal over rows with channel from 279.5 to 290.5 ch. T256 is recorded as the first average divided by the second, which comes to 0.76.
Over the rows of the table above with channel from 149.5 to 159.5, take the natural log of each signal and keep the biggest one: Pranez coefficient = 0.43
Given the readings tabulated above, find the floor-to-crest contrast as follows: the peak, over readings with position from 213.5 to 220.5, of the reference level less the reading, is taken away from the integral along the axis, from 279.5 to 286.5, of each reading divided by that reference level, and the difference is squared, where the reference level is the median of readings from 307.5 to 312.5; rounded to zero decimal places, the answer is 60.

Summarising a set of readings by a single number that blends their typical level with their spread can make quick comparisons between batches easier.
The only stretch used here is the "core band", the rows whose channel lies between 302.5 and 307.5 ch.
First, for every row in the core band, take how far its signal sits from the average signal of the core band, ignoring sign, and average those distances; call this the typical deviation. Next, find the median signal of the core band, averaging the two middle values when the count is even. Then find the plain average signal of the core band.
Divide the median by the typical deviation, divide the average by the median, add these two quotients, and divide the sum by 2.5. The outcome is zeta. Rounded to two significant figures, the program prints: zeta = 18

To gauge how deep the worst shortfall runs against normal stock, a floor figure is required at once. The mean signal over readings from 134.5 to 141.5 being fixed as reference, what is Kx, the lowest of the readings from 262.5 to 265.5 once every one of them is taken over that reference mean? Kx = 1.15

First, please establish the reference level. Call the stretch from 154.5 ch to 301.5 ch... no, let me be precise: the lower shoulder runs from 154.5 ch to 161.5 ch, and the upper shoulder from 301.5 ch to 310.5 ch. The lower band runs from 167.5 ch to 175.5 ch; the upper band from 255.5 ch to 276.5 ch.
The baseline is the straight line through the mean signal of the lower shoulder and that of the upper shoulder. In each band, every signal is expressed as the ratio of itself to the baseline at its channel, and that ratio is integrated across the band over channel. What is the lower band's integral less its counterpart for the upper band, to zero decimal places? -11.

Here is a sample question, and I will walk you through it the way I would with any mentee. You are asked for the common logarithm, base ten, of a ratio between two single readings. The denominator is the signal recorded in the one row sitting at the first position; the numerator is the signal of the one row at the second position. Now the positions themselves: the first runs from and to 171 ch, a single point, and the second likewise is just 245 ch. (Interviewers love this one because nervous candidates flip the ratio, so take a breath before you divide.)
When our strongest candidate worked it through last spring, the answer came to 0.11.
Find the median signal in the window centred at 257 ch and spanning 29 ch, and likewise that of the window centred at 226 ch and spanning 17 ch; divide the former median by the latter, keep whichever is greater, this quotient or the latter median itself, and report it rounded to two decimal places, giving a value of 1.68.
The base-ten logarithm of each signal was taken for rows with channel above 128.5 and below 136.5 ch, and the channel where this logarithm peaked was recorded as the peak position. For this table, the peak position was 132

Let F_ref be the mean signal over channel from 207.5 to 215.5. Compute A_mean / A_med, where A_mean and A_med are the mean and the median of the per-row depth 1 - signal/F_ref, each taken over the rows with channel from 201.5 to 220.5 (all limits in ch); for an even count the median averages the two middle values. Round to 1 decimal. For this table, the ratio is 3.3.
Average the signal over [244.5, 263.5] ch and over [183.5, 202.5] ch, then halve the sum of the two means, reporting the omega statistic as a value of 1.87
